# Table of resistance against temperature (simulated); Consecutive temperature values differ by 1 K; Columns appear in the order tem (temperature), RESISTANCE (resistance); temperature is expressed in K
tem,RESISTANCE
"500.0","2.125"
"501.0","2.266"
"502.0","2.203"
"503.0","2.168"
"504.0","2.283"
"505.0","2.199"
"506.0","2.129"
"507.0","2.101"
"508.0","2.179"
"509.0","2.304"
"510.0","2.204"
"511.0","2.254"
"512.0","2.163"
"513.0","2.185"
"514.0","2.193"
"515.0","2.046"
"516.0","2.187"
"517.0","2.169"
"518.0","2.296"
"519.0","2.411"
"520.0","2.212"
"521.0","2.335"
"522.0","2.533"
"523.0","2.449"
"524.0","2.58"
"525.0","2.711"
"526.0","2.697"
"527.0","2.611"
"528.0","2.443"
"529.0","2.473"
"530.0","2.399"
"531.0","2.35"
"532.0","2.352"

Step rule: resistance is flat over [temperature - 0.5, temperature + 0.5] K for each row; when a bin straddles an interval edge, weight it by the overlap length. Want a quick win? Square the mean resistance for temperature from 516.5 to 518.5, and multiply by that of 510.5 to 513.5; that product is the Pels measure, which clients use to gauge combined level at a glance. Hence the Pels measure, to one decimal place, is 11.0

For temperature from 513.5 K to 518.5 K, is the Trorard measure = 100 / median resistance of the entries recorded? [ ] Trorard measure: 45.7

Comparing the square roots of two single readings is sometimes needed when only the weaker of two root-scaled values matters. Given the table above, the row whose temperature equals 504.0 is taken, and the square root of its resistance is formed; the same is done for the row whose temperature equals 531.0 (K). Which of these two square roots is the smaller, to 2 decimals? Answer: 1.51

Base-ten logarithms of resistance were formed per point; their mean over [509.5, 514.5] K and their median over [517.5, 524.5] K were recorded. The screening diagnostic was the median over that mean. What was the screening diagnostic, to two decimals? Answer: 1.12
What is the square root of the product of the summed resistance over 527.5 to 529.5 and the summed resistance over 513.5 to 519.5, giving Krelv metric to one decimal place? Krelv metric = 8.1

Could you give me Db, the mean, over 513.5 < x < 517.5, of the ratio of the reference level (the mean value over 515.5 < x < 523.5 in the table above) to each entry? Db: 1.08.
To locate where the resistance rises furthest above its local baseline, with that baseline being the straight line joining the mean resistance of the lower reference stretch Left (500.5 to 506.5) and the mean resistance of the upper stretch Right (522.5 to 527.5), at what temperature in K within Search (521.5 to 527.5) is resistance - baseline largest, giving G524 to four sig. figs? 525.0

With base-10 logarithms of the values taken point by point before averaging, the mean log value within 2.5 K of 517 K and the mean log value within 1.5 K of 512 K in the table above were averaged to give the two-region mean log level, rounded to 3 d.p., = 0.344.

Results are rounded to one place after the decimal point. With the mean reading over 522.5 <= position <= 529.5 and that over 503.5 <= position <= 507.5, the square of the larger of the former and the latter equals 6.6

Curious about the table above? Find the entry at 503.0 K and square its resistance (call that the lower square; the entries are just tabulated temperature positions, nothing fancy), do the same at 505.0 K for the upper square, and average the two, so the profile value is 4.8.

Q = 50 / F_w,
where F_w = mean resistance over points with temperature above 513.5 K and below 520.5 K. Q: 22.6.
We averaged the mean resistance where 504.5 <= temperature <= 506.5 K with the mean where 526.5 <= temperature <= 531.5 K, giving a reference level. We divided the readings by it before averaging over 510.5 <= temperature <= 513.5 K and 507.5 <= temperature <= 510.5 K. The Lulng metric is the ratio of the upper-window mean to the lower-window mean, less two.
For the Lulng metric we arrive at -1.01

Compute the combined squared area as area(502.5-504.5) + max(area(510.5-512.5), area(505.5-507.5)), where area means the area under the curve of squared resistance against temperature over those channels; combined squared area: 20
